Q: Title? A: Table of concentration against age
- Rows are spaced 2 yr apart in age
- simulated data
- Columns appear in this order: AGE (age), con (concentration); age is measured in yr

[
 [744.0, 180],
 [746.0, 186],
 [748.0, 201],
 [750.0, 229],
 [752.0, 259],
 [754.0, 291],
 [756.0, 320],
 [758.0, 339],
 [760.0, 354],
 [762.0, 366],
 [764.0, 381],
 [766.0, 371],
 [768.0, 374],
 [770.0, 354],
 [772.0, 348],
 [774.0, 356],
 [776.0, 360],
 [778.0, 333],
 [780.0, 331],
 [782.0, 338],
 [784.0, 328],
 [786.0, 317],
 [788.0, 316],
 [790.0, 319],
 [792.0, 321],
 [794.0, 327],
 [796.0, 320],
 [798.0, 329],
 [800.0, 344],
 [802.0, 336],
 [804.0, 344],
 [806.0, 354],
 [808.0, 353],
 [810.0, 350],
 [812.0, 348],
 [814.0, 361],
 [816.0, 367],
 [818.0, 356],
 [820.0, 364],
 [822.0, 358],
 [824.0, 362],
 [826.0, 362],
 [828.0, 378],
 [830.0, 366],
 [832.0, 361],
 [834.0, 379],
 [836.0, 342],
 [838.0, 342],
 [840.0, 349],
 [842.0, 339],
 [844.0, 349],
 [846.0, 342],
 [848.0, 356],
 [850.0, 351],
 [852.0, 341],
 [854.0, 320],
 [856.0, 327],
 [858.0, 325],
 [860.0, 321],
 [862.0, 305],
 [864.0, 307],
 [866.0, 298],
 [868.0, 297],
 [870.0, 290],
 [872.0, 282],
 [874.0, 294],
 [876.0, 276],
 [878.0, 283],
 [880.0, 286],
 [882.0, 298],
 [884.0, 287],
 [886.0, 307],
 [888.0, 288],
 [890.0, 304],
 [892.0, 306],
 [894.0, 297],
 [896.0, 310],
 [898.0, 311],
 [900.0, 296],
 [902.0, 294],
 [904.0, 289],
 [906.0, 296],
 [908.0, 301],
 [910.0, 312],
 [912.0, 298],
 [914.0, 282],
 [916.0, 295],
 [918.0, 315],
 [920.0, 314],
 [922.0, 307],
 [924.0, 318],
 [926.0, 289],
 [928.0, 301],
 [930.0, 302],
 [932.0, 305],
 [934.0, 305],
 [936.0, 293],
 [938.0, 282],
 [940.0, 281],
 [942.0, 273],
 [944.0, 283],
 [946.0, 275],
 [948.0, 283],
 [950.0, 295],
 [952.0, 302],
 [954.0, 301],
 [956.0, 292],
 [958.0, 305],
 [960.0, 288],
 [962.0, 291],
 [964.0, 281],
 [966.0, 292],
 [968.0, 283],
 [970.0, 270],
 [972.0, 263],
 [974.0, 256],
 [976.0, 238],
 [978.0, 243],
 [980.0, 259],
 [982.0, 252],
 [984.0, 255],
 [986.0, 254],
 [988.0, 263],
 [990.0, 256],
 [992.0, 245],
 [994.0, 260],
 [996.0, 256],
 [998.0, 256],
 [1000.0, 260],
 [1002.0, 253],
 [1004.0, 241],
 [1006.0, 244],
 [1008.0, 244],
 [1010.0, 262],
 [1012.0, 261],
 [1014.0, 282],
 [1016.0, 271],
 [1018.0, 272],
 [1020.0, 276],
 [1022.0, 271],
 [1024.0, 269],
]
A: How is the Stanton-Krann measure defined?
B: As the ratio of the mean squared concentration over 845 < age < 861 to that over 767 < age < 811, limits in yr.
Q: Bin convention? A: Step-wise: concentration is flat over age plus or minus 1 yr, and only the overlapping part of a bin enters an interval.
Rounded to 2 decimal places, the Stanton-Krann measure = 0.98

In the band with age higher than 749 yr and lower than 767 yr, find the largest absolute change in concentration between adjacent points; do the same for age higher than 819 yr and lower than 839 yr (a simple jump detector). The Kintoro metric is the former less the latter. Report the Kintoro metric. -5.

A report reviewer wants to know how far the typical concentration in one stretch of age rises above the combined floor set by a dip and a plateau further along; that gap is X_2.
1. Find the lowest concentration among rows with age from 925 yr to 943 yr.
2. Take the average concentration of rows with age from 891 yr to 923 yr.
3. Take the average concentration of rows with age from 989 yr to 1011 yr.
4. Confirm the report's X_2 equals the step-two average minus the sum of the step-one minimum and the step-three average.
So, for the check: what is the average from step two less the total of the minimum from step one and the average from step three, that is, -224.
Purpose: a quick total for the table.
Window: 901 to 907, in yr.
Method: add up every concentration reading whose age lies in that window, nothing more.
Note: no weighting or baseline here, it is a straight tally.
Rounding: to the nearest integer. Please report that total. 879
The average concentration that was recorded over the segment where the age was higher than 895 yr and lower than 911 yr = 301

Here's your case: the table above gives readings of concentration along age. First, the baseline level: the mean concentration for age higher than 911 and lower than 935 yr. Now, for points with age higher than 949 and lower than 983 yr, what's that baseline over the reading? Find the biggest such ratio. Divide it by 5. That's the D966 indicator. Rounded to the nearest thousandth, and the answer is 0.254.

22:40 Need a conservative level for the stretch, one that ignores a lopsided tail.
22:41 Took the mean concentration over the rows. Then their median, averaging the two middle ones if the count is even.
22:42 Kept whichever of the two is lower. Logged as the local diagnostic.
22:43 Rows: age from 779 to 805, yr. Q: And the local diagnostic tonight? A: 328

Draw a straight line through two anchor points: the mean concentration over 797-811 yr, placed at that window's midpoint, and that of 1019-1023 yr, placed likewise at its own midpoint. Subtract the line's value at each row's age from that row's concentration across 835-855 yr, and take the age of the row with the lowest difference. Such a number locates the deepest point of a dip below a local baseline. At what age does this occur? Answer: 854.0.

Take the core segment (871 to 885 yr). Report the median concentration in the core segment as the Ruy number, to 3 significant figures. 286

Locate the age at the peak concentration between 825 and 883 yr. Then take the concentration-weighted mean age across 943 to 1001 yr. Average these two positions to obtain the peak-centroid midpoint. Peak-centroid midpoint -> 902.5 yr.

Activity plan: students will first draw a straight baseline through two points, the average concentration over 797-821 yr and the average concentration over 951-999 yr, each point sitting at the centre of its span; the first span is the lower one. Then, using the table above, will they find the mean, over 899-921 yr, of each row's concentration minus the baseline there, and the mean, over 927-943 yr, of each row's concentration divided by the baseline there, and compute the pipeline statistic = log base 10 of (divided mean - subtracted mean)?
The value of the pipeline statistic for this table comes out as 0.44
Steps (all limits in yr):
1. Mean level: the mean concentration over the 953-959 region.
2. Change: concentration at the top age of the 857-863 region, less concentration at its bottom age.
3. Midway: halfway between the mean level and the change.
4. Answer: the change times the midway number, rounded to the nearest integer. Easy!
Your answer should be -2793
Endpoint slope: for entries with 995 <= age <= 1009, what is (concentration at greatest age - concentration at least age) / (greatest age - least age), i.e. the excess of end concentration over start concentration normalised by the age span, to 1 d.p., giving -1.0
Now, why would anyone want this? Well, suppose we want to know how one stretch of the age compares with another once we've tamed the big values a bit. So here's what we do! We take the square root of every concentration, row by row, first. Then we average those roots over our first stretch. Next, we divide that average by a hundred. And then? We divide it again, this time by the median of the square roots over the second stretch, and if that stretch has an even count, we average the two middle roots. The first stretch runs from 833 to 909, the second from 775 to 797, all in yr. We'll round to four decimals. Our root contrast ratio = 0.0098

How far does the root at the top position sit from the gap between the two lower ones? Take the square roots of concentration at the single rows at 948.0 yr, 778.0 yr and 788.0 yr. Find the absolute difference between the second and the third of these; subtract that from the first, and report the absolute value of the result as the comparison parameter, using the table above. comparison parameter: 16.4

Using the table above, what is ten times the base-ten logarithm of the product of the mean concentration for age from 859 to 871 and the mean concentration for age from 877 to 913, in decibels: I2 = 49.6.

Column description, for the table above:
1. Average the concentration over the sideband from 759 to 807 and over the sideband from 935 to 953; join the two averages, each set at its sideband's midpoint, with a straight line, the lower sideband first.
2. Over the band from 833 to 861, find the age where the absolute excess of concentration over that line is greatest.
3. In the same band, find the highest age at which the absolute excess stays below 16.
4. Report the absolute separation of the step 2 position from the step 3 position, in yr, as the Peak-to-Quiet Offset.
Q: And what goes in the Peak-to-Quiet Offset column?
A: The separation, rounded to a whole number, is 26 yr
